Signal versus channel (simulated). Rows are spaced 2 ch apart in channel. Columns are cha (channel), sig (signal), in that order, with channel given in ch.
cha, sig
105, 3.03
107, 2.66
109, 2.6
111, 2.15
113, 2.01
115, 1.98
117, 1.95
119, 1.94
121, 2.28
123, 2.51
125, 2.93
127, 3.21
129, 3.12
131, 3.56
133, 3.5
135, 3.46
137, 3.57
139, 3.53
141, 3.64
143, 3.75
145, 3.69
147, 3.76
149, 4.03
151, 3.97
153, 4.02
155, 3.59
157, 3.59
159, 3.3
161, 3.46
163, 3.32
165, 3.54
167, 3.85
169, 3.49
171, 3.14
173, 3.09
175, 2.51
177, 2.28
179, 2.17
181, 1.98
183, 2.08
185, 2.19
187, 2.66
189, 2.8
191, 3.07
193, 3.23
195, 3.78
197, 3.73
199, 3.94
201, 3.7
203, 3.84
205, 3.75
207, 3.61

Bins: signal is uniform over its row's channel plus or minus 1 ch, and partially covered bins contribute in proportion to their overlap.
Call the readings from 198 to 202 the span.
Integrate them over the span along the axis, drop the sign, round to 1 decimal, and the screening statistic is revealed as 15.3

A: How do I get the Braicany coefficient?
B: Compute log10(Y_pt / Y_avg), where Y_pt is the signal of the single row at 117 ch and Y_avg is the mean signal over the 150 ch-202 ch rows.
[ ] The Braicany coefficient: -0.21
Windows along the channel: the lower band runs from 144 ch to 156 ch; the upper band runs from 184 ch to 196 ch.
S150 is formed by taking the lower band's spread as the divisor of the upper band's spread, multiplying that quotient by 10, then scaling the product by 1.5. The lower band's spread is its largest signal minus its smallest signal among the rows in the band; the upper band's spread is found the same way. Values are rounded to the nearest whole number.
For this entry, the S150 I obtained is 54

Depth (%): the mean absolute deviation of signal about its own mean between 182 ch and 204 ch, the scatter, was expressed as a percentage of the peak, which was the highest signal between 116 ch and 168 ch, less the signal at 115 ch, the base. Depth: 28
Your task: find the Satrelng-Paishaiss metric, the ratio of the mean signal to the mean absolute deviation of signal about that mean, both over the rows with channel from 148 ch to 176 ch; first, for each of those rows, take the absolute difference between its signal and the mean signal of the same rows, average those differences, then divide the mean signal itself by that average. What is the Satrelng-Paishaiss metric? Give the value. 11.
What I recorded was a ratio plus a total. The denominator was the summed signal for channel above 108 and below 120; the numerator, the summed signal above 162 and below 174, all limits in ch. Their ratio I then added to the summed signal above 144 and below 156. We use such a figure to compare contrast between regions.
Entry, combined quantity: 24.7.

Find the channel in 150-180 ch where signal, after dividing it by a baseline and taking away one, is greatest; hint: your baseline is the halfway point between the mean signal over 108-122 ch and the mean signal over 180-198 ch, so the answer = 153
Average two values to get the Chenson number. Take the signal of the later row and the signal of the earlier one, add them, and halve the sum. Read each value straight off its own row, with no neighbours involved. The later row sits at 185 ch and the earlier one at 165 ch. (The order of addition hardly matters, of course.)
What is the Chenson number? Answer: 2.9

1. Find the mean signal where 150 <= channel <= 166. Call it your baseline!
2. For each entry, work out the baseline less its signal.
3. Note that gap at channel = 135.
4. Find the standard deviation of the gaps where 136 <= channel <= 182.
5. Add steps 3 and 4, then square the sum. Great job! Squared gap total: 0.5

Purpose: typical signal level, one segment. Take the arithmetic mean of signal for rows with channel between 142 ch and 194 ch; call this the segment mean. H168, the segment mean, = 3.2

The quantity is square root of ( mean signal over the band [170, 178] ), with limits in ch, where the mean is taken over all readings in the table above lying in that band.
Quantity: 1.7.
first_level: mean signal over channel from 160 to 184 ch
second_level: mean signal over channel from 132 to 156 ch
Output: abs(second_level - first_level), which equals 0.8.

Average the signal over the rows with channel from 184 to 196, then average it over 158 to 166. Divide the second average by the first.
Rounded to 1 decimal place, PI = 1.2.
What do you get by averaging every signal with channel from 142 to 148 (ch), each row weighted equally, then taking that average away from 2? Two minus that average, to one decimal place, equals -1.7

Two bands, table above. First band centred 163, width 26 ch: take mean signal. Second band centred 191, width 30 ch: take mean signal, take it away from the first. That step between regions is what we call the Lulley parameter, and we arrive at 0.4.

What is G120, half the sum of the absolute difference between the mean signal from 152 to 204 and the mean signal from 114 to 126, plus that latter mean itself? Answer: 1.58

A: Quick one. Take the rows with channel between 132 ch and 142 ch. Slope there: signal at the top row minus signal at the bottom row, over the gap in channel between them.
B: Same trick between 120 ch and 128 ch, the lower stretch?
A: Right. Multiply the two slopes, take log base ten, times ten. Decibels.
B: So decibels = -26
